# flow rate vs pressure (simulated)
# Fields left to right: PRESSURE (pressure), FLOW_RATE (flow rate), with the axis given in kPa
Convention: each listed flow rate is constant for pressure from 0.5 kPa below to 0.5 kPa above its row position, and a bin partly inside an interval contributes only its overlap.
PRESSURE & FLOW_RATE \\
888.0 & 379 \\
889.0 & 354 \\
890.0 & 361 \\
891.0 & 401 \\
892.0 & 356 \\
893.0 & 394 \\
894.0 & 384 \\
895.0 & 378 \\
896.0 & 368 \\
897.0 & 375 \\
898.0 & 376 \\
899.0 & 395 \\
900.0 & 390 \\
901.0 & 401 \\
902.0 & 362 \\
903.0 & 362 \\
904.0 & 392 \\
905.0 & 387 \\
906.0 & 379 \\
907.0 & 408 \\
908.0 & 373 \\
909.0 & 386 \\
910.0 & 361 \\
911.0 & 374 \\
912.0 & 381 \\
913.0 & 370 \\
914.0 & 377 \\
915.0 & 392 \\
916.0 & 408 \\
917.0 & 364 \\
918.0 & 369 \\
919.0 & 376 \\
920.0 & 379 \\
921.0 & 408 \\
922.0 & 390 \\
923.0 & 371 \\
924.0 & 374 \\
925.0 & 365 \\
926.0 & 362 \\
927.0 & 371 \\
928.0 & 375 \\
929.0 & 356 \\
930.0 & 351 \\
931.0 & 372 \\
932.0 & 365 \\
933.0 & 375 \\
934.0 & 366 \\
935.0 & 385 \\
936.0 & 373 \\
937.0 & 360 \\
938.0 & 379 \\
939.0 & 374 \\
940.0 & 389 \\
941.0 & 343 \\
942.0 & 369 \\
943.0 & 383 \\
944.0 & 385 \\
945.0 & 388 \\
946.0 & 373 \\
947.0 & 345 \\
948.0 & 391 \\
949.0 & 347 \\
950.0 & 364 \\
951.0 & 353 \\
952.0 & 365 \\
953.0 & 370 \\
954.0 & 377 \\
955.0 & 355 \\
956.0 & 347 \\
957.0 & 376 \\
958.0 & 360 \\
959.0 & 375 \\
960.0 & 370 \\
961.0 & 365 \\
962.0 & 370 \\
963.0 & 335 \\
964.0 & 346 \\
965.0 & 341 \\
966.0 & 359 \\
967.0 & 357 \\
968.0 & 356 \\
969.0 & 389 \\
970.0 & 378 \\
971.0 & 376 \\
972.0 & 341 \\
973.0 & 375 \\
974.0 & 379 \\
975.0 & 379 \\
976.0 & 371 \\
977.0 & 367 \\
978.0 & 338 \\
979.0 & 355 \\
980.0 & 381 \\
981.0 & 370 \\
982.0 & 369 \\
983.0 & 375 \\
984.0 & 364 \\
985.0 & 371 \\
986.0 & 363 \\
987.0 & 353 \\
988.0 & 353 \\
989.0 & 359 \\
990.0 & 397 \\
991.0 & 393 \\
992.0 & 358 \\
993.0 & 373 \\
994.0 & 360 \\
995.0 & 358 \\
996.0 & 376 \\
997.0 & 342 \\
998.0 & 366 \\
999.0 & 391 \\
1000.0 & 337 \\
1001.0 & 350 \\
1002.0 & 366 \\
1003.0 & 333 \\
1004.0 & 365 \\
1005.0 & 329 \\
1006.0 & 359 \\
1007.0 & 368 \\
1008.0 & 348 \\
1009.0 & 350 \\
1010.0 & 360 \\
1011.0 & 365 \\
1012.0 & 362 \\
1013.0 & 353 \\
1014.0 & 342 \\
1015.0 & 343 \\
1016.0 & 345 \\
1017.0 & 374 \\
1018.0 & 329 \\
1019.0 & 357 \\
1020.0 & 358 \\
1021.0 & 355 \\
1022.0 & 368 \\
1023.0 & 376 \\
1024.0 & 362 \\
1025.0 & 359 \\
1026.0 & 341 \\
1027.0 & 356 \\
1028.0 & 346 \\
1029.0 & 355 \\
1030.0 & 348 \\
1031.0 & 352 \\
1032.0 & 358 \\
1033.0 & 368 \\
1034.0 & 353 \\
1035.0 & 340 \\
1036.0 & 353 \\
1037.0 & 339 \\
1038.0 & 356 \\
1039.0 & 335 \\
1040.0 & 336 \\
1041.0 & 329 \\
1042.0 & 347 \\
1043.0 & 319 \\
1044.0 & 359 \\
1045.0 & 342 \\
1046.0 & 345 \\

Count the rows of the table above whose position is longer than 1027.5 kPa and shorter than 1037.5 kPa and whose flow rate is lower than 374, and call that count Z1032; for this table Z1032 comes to 10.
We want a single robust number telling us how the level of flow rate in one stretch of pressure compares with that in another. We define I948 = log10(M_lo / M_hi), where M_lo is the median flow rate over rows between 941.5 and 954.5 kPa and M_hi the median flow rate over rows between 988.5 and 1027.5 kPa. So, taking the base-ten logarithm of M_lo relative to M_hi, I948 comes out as 0.013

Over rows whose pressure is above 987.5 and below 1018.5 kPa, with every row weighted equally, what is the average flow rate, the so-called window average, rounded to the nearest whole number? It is 358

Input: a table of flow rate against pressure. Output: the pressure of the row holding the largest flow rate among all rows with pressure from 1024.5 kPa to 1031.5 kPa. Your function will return 1025.0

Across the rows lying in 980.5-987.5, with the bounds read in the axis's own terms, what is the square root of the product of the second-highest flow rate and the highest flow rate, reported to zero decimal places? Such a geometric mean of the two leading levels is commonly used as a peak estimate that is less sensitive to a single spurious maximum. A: 373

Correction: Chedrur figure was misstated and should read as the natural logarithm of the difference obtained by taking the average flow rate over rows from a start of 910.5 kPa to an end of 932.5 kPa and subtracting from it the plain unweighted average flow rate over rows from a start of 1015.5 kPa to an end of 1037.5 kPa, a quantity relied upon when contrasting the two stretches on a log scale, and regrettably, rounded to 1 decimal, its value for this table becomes 3.0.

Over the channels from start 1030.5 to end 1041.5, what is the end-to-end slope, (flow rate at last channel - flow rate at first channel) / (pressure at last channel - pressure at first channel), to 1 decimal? -2.3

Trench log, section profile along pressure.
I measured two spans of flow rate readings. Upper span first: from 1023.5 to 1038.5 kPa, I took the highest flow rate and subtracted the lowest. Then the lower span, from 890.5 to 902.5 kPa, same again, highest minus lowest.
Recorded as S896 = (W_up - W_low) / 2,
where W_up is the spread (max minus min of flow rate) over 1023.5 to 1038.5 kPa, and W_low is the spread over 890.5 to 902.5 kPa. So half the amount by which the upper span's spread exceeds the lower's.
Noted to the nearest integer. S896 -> -8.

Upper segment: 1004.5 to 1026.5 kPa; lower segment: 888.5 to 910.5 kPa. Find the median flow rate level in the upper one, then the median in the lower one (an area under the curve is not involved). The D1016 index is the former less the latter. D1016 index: -21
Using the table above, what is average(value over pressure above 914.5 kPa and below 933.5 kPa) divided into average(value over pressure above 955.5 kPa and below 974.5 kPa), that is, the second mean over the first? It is 0.97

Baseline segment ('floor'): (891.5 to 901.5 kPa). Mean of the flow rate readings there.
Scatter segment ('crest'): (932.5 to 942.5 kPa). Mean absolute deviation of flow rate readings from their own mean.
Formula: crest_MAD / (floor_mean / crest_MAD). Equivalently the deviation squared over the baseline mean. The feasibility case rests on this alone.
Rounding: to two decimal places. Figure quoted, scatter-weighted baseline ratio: 0.23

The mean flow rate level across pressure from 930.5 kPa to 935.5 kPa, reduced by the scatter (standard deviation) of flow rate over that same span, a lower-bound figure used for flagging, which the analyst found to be 365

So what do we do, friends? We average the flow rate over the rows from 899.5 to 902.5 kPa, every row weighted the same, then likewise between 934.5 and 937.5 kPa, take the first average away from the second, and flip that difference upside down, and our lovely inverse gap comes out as -0.09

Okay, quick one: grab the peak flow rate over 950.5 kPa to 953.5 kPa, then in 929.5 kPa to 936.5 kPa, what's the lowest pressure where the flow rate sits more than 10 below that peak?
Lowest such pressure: 930.0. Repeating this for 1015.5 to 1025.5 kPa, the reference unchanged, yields 1016.0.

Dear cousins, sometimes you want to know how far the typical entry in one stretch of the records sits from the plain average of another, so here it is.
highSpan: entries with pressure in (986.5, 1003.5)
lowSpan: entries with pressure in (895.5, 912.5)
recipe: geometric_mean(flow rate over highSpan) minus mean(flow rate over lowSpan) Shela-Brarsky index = -18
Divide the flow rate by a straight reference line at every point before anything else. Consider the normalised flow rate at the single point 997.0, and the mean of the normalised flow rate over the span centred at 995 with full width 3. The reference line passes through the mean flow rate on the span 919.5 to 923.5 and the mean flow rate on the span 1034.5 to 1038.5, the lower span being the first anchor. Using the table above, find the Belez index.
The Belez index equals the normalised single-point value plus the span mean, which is 1.96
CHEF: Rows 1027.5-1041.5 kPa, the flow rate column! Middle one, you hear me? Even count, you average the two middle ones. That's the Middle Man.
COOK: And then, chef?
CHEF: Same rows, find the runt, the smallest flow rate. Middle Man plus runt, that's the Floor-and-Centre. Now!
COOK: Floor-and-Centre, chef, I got 679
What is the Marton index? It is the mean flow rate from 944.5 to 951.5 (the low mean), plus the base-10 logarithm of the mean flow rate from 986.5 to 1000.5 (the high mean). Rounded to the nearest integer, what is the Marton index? 368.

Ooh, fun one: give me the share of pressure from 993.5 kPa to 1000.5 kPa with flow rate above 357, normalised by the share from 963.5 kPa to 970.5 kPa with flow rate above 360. 2.50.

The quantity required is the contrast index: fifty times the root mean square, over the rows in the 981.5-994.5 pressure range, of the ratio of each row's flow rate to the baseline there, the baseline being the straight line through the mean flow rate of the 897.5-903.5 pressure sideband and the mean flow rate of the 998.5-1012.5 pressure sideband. 51.2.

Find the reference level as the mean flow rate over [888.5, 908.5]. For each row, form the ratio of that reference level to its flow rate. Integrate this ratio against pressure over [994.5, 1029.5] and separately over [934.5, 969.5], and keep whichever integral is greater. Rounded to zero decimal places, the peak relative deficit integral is 37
